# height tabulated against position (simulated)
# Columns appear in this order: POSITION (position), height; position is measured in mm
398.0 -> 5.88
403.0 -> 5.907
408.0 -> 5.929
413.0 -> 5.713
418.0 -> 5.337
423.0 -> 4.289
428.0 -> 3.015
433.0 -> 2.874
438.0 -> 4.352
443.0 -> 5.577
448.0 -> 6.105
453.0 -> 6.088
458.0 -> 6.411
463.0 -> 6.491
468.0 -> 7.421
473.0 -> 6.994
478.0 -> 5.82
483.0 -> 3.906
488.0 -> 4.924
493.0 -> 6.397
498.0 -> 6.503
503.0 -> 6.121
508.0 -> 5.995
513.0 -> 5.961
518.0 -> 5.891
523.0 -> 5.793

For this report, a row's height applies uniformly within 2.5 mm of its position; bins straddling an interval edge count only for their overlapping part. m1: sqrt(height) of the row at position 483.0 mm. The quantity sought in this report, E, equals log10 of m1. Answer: 0.30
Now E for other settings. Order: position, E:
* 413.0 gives 0.38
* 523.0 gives 0.38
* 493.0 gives 0.40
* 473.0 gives 0.42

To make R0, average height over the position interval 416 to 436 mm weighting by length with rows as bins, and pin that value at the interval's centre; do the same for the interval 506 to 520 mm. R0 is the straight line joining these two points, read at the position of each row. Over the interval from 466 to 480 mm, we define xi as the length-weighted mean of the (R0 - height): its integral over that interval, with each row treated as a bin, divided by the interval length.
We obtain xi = -1.8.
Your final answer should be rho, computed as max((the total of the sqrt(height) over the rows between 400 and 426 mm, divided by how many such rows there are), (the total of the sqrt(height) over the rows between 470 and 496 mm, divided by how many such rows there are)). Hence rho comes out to 2.36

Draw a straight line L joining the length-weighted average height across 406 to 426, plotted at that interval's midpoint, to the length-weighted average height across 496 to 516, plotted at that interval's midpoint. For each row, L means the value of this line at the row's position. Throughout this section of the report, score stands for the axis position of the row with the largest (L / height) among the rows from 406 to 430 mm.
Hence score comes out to 428.0 mm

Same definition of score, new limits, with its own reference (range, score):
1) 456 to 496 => 483.0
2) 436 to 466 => 438.0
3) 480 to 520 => 483.0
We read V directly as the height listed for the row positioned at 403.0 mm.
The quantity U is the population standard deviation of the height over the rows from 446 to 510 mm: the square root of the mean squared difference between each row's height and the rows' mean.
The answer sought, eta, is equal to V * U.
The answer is 5.0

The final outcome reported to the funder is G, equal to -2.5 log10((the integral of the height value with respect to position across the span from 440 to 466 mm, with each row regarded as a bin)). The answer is -5.51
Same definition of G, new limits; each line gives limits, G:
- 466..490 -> -5.36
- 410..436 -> -5.12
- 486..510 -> -5.40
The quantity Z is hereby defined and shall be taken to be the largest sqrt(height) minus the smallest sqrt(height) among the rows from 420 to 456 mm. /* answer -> 0.78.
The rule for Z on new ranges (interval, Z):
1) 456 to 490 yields 0.75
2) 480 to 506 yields 0.57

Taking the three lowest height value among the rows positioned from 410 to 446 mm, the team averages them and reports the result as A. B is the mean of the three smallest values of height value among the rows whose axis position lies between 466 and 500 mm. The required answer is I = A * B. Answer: 17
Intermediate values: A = 3.4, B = 4.9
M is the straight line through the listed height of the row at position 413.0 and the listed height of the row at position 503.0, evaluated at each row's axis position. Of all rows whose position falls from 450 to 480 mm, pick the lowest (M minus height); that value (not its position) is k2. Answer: -1.46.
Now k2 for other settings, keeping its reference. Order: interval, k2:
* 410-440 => 0.00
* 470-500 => -1.01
